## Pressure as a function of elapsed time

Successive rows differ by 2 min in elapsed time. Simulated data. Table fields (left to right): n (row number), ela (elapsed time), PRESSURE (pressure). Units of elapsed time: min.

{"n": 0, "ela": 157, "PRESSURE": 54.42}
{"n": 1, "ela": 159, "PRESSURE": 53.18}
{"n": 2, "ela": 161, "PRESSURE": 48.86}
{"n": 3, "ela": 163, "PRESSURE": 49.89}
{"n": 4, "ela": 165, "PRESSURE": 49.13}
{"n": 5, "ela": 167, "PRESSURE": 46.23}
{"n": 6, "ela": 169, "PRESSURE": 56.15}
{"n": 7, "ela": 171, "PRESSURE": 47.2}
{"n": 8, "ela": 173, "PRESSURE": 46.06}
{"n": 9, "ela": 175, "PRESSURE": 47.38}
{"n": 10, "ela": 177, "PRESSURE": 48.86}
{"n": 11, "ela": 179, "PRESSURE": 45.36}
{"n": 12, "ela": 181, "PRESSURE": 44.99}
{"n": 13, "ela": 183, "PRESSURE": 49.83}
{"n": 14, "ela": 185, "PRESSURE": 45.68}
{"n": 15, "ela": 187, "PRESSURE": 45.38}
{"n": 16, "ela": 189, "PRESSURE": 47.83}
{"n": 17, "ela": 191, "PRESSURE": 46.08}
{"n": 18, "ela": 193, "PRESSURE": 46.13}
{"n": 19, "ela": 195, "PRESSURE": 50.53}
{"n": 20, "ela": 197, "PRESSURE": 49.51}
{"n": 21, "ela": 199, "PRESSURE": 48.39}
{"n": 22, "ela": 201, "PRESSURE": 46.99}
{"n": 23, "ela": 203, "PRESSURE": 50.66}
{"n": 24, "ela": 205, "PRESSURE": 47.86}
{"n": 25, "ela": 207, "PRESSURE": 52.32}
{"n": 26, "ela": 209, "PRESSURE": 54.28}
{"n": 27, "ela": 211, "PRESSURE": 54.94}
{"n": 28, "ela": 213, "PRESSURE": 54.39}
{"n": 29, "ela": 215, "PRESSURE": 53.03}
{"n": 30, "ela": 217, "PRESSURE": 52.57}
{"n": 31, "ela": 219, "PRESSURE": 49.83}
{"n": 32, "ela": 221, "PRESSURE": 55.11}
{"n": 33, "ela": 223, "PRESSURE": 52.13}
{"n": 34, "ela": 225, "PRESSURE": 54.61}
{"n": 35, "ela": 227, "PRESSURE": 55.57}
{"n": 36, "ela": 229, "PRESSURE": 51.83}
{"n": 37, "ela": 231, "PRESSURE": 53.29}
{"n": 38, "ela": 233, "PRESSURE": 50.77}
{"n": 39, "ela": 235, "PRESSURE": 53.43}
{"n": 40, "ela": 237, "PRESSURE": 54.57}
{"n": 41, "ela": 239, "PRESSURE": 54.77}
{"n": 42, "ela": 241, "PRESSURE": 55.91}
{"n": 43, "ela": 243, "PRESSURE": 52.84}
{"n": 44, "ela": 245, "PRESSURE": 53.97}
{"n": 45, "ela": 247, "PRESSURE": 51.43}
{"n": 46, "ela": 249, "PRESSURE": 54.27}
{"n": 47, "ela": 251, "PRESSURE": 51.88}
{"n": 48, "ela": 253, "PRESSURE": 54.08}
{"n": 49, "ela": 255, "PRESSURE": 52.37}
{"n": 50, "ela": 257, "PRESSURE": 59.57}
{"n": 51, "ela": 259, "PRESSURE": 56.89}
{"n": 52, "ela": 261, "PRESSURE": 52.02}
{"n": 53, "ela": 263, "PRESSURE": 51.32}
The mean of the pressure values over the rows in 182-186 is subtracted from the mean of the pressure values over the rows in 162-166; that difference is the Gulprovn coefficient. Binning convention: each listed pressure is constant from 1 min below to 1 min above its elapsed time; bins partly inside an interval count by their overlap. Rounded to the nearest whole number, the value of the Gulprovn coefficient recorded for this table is 2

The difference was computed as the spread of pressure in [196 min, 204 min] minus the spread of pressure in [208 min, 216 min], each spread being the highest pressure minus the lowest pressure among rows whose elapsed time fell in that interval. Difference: 2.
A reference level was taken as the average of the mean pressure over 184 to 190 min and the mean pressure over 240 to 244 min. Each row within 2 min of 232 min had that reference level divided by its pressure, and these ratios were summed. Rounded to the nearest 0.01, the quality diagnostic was 1.94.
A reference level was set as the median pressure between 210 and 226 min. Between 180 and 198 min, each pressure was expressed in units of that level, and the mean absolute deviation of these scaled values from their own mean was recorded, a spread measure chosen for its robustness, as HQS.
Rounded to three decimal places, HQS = 0.035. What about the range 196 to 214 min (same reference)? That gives 0.049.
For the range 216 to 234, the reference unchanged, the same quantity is 0.030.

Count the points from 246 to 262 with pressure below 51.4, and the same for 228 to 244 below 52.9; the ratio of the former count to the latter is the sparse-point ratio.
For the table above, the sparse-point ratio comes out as 0.0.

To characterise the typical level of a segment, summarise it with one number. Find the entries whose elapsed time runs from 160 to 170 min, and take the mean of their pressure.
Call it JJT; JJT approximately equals 50.1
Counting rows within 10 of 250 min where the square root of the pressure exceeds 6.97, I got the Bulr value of 10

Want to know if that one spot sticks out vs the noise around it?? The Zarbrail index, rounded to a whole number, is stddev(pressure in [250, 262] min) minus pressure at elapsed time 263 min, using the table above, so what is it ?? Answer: -48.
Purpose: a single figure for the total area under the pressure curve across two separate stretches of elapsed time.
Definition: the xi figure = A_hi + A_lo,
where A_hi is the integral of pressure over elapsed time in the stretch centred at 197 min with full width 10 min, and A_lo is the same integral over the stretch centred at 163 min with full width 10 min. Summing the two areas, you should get 978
